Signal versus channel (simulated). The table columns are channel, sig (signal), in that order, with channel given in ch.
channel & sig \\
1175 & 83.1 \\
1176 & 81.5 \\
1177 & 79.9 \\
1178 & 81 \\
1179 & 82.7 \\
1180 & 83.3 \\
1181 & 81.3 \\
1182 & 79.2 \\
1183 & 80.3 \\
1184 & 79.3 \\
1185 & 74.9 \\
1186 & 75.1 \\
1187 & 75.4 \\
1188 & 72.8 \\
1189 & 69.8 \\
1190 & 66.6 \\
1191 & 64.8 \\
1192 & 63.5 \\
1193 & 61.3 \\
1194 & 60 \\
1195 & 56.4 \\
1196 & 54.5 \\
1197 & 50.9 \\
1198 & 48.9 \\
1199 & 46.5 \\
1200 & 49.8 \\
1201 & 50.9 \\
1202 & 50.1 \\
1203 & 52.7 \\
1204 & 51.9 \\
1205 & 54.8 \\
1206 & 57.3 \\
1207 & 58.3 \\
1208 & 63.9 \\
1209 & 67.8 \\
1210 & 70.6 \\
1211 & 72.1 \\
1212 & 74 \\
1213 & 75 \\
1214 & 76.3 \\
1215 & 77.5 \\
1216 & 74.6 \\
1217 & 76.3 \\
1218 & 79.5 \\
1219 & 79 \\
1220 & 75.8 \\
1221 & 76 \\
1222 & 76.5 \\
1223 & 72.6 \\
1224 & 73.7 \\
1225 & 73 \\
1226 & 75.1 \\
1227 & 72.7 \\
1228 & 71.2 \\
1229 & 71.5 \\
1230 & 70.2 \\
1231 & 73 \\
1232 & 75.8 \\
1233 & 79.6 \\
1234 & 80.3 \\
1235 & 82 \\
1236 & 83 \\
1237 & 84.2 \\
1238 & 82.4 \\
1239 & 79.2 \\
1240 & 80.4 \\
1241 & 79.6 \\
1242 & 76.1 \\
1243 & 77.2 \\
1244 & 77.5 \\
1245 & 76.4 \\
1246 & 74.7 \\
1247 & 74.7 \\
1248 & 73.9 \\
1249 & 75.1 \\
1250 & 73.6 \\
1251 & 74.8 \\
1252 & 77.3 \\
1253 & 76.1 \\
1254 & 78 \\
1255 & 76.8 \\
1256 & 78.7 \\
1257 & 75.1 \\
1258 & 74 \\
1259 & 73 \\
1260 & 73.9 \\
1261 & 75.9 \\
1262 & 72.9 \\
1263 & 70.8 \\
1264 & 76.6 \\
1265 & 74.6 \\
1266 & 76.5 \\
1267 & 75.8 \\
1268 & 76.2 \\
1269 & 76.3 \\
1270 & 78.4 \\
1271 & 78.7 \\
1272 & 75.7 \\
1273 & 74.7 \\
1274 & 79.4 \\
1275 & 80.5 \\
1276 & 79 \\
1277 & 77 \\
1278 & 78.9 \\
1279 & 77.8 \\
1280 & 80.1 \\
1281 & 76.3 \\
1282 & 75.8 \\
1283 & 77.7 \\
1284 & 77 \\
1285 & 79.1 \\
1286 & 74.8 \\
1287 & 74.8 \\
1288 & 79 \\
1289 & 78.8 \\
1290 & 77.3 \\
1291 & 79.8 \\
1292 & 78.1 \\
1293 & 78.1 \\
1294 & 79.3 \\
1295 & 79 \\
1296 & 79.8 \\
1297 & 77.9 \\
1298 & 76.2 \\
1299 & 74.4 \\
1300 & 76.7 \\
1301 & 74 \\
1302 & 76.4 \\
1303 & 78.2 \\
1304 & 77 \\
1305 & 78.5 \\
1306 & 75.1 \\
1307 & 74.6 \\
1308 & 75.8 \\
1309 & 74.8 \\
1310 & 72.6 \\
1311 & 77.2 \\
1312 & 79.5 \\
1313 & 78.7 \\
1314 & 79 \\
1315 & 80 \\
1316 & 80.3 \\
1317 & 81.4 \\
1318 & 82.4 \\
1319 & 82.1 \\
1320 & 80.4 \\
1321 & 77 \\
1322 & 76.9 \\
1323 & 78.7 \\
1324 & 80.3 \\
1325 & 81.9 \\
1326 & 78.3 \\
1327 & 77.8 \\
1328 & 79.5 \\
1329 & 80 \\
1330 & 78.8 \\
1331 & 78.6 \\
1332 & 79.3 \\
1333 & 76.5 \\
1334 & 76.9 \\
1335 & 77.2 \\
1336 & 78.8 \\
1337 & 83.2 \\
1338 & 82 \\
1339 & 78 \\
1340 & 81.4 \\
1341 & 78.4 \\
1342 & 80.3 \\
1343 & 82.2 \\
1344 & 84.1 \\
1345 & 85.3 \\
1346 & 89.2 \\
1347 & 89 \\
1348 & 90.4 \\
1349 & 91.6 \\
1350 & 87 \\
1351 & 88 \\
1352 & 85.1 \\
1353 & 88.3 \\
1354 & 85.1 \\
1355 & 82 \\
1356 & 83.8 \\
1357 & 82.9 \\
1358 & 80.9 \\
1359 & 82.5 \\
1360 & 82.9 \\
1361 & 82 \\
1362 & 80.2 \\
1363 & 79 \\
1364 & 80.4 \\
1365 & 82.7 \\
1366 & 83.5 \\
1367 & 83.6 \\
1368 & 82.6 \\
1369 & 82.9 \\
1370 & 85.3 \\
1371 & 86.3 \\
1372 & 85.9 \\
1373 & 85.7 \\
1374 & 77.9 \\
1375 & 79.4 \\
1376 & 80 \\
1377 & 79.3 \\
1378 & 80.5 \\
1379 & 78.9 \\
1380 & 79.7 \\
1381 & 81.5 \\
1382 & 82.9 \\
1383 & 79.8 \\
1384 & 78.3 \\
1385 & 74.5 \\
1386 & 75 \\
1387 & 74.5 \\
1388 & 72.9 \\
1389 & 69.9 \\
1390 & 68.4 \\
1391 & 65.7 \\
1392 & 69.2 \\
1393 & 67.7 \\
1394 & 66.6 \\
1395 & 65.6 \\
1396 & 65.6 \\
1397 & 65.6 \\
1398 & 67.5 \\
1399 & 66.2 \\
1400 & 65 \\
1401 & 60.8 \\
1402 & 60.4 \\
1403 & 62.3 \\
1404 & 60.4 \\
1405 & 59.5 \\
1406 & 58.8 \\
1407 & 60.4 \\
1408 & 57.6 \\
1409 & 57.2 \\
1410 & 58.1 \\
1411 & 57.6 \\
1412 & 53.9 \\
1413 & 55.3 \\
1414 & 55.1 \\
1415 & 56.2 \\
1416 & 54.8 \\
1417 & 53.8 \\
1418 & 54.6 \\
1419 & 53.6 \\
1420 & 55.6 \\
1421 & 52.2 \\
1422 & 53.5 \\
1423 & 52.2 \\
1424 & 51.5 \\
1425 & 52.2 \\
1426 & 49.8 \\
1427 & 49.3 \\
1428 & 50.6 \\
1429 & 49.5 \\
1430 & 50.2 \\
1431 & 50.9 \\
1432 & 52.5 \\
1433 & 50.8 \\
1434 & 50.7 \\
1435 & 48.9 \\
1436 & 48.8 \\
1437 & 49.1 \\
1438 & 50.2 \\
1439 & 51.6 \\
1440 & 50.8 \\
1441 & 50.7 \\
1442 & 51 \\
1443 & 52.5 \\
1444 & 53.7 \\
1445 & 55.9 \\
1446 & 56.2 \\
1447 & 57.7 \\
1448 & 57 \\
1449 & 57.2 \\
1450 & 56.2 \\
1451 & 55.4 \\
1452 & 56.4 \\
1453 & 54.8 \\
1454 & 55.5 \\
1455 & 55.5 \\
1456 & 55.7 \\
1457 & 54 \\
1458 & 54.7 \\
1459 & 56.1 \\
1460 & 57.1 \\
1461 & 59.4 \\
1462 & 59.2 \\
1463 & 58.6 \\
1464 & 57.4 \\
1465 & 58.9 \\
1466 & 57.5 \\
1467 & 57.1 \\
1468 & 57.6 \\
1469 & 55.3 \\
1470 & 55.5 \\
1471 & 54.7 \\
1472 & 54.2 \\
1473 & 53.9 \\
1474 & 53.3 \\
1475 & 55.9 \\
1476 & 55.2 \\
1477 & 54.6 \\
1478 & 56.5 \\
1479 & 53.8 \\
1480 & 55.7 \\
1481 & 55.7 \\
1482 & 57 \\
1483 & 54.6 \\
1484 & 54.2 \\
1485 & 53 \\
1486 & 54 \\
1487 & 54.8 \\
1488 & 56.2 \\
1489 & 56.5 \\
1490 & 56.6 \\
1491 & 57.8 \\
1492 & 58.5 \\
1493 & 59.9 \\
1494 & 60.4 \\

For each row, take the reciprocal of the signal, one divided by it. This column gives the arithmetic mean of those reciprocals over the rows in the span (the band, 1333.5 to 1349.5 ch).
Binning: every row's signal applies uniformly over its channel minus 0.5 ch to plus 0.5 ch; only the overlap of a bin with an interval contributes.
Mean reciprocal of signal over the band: 0.012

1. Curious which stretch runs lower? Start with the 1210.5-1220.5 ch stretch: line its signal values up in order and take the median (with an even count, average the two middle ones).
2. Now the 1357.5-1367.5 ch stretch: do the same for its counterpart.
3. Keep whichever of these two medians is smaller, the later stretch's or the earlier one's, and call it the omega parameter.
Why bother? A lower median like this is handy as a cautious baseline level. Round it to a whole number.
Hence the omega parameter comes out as 76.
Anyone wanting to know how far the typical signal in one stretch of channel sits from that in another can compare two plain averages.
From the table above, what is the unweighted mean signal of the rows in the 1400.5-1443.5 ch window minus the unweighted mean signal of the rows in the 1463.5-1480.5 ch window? -1.9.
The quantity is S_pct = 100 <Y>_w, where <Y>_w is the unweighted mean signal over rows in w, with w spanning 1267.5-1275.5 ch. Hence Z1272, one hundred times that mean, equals 7749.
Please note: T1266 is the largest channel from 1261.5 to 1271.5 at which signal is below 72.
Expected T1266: 1263 ch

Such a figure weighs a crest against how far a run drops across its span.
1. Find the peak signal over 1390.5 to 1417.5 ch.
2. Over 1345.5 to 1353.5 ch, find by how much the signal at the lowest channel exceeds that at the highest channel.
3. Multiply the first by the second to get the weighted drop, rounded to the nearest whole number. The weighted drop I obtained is 62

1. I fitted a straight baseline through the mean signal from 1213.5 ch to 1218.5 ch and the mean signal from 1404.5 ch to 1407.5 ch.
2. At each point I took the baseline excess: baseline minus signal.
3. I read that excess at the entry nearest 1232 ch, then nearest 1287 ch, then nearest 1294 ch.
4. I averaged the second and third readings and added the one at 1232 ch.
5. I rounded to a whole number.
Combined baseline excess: -7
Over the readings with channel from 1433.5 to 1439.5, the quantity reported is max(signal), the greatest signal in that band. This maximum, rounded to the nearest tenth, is 51.6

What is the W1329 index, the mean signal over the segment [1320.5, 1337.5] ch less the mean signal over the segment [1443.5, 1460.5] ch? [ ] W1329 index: 23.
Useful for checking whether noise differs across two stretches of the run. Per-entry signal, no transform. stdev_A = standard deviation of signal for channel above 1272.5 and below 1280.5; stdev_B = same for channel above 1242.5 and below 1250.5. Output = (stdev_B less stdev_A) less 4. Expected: -4.4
